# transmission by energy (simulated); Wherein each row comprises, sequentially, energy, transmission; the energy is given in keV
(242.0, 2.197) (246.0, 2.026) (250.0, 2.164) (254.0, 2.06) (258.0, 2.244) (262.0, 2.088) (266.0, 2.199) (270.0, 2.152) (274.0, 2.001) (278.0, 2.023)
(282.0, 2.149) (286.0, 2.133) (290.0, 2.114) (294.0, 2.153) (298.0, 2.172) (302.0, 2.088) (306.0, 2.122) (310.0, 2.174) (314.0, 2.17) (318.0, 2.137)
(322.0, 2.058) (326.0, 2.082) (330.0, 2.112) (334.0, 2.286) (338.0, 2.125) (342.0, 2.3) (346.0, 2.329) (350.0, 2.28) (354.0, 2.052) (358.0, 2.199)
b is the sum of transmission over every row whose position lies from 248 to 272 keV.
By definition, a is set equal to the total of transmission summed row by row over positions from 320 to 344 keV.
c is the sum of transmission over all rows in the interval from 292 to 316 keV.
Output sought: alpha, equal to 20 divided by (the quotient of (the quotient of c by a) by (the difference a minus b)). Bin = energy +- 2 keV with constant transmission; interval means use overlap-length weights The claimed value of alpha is 1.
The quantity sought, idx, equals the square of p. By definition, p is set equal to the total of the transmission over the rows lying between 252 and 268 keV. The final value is 74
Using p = 8.59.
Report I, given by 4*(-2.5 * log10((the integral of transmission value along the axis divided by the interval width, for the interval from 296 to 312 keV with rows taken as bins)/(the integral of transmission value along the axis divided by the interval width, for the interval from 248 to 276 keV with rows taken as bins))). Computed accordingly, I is -0.019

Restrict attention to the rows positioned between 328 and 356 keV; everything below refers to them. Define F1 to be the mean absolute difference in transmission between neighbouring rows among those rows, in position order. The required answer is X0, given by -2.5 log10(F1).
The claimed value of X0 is 2.2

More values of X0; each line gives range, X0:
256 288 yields 2.6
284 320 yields 3.6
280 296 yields 4.0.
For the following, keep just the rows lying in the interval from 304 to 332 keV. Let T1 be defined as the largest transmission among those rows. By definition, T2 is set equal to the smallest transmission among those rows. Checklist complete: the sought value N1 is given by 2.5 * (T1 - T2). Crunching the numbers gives 0.29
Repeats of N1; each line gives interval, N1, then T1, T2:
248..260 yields 0.46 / 2.244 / 2.06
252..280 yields 0.61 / 2.244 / 2.001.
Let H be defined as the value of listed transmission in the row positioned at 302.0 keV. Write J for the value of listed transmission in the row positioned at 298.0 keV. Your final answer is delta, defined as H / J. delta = 0.96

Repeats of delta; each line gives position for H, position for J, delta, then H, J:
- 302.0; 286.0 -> 0.98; 2.088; 2.133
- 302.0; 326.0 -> 1.00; 2.088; 2.082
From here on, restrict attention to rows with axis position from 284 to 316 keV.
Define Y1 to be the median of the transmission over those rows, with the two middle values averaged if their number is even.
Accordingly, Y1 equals 2.14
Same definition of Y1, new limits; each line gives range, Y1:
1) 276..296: 2.13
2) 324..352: 2.28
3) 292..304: 2.15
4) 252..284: 2.12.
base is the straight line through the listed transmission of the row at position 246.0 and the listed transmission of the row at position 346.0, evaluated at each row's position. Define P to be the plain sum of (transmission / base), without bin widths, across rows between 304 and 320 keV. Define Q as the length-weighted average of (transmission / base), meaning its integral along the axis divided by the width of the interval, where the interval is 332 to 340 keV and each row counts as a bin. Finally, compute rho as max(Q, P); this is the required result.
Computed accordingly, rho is 4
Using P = 3.9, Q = 0.96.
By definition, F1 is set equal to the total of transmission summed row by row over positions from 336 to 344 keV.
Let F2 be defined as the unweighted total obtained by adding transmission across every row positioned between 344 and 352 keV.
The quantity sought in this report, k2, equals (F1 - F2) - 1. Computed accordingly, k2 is -1.18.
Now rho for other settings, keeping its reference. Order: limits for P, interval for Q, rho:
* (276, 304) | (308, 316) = 7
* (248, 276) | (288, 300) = 7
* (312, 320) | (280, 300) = 2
